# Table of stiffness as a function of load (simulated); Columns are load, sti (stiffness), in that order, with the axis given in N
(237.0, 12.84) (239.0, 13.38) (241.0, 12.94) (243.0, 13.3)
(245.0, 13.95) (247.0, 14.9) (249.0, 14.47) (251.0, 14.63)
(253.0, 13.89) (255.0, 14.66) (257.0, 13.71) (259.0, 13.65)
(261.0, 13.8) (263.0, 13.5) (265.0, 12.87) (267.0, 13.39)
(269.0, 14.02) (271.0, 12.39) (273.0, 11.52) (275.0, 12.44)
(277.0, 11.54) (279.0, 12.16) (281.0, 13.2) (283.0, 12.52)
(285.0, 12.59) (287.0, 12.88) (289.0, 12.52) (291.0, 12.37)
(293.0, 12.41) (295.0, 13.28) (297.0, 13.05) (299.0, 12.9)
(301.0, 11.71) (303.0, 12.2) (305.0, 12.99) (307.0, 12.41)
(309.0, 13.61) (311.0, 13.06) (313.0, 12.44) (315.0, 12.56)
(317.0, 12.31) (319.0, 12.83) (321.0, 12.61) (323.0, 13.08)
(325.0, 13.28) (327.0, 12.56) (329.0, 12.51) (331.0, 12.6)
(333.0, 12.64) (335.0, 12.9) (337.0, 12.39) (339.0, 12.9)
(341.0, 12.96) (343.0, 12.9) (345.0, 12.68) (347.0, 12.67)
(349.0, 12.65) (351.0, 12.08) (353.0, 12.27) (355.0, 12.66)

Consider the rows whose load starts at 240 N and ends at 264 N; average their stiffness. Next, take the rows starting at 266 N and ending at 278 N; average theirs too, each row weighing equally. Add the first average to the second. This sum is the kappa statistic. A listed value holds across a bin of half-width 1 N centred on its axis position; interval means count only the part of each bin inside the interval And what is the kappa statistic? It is 26.5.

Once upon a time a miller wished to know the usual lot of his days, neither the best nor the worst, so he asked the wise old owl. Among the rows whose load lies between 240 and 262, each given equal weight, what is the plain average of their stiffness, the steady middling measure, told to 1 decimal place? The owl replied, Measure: 14.0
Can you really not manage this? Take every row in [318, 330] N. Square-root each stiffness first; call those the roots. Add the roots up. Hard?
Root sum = 21.5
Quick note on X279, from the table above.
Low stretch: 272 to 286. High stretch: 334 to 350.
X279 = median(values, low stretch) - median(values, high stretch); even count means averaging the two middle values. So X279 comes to -0.35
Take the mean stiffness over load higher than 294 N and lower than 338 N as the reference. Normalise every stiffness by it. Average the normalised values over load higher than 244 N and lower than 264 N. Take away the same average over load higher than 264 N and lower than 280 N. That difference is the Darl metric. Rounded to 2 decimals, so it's 0.12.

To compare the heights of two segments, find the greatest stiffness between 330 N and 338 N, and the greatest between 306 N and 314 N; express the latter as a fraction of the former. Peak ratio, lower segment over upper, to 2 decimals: 1.06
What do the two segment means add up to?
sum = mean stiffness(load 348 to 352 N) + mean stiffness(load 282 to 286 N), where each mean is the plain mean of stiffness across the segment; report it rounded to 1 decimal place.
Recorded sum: 24.9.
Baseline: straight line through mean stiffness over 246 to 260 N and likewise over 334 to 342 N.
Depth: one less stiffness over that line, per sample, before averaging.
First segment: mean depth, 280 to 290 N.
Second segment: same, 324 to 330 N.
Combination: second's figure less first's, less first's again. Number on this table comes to -0.127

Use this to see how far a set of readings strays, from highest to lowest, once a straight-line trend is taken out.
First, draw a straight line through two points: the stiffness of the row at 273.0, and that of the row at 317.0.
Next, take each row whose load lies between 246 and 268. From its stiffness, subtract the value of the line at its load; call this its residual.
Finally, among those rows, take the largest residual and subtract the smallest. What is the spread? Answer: 2.4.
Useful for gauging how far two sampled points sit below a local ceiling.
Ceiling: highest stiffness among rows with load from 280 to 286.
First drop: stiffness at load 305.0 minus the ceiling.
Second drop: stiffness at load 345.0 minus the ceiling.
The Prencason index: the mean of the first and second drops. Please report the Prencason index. -0.4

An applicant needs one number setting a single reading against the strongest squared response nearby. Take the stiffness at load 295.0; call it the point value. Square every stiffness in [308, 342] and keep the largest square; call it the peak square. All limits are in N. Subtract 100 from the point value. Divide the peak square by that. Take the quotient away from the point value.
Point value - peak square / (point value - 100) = 15.4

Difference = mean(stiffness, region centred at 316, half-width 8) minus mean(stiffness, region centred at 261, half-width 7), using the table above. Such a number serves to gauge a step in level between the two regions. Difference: -0.84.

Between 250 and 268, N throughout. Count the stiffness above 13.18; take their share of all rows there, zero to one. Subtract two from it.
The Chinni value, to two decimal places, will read -1.11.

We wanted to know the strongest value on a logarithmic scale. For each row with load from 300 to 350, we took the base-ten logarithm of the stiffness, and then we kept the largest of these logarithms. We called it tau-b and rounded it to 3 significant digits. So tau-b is 1.13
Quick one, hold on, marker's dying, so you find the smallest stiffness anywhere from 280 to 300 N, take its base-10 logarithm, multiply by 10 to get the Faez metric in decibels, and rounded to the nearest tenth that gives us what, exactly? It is 10.9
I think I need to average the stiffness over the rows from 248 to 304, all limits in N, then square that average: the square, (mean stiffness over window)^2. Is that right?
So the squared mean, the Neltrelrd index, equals 169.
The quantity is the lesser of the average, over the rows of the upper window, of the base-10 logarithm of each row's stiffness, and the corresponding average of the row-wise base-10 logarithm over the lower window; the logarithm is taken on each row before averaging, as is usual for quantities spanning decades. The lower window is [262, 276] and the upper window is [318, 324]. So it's 1.11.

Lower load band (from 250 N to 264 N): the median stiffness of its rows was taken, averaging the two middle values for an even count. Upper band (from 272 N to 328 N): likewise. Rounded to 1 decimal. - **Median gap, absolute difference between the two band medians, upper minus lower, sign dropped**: 1.2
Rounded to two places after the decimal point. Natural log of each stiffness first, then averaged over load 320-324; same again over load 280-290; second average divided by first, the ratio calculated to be 1.00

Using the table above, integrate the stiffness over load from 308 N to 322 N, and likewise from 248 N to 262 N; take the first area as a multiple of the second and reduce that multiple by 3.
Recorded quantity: -2.10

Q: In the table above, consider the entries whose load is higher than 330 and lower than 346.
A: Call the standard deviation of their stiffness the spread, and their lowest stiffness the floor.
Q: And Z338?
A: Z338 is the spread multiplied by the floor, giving 2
